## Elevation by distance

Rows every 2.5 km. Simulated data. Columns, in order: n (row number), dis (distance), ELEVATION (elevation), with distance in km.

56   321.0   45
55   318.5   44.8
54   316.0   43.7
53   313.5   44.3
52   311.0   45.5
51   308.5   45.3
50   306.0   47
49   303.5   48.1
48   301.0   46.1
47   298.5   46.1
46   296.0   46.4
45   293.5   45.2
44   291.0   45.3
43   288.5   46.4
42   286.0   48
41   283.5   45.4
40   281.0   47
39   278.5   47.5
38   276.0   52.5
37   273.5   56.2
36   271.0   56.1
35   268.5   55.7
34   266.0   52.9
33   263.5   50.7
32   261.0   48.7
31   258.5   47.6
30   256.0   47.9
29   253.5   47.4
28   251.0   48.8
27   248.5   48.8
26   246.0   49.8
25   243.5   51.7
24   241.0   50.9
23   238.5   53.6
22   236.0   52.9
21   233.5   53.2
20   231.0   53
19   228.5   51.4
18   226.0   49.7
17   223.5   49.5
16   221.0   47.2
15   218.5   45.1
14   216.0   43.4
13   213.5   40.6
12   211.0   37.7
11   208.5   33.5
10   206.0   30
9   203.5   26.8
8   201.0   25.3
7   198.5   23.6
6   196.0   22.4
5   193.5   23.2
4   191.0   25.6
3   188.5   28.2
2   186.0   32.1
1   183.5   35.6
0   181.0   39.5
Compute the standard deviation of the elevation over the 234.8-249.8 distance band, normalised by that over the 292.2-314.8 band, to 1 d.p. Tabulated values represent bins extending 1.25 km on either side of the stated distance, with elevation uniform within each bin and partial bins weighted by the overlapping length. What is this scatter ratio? 1.6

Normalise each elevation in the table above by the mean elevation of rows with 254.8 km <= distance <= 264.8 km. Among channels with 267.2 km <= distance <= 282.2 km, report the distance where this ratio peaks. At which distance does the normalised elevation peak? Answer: 273.5 km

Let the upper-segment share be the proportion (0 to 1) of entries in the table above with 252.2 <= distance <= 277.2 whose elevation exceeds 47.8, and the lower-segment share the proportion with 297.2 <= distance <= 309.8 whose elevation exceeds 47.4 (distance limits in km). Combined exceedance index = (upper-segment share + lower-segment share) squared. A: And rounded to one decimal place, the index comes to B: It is 1.0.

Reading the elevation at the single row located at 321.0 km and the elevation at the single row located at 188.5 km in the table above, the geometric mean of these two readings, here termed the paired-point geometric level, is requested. 36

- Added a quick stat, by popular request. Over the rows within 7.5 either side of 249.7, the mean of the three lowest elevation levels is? 48.0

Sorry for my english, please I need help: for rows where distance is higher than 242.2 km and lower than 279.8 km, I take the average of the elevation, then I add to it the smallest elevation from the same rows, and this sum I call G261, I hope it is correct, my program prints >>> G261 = 98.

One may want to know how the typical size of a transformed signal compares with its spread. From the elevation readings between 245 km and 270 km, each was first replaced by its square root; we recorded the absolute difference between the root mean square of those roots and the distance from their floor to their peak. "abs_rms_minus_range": 6.48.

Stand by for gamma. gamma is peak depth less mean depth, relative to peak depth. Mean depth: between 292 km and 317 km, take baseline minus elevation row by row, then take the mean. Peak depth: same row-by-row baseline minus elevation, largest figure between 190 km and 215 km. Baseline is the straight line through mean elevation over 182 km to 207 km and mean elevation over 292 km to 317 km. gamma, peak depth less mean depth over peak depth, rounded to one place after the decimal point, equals 1.0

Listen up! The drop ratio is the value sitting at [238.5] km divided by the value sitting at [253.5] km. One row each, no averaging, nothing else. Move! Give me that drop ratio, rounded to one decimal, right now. 1.1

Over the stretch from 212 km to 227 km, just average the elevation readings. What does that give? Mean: 46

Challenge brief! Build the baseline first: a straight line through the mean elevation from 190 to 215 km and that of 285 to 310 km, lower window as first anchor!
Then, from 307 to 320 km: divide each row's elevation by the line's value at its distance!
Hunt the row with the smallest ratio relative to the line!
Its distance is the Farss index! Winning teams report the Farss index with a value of 316.0 km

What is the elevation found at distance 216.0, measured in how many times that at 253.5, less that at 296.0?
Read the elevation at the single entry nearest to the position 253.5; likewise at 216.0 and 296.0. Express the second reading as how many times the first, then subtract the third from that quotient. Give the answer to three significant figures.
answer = -45.5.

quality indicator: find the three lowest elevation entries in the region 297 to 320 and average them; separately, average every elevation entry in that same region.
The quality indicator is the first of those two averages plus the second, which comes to 89.9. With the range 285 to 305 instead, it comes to 92.0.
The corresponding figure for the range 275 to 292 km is 93.1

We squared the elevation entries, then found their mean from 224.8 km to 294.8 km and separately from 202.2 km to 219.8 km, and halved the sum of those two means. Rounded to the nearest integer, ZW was 1958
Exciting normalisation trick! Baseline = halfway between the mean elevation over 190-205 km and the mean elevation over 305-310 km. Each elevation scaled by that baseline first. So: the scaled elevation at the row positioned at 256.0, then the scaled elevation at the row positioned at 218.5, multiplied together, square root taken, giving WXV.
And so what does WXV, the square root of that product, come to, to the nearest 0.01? 1.32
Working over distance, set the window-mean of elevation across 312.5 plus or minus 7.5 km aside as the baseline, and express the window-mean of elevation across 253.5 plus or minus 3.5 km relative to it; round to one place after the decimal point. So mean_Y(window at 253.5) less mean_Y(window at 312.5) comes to 2.9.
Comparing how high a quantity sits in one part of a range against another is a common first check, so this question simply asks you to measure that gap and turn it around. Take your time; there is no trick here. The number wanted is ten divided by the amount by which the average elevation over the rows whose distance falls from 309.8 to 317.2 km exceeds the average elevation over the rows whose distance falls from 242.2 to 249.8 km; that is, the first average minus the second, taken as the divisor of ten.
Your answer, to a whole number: -2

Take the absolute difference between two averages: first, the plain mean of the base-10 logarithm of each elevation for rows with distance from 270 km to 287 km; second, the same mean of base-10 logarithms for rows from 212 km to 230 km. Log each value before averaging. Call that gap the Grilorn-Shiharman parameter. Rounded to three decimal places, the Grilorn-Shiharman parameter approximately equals 0.033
